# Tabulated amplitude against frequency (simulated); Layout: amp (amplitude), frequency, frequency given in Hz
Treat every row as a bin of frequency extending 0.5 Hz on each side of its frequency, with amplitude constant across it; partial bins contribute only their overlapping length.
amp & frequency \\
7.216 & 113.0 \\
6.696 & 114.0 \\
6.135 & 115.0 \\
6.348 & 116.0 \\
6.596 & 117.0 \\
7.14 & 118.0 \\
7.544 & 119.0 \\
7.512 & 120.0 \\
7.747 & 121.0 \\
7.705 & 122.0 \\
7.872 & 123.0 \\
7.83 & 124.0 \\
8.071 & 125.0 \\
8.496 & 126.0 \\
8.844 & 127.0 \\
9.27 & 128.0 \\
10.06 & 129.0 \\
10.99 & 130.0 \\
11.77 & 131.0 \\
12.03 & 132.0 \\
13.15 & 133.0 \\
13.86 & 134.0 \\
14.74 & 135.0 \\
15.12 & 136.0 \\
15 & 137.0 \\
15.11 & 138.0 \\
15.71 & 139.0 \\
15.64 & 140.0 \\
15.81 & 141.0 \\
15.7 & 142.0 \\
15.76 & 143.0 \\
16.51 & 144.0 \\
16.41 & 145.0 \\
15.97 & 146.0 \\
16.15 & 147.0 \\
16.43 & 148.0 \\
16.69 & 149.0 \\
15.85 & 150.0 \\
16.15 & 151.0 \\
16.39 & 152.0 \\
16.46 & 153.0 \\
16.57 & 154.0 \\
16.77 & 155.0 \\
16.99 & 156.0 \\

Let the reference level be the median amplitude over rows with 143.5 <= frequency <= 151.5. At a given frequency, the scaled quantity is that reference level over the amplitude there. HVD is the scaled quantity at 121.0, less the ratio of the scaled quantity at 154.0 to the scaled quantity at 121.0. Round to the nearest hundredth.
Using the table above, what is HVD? 1.63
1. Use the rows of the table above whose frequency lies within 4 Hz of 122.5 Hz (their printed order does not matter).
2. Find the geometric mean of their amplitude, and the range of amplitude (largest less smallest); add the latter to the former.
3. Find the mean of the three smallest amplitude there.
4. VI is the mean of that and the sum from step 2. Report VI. 8.2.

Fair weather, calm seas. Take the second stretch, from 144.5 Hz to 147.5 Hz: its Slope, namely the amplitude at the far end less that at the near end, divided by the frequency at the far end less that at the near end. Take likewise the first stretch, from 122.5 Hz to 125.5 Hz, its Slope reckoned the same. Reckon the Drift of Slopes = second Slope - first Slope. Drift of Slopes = -0.23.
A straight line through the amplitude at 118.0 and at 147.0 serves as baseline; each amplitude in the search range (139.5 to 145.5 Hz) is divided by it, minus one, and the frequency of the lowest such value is 145.0 Hz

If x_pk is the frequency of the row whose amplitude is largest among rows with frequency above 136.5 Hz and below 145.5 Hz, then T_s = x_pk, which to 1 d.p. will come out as 144.0 Hz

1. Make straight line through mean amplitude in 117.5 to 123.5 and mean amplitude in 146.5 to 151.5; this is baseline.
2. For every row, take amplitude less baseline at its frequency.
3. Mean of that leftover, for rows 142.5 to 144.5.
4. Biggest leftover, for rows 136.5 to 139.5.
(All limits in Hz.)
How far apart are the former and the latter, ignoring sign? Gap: 0.9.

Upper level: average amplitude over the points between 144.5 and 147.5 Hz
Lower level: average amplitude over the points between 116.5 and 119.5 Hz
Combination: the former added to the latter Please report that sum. 23.3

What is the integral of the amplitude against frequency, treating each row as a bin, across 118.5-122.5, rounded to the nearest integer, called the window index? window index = 31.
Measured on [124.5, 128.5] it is 35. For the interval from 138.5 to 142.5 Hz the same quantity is 63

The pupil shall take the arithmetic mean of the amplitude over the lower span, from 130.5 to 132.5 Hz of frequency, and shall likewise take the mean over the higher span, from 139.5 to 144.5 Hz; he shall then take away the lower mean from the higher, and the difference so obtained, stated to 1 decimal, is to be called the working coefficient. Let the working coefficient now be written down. 4.0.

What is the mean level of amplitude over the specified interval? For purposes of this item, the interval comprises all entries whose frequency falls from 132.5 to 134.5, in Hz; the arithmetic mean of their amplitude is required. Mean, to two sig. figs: 14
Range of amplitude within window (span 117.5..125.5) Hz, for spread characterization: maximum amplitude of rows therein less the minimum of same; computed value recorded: 0.93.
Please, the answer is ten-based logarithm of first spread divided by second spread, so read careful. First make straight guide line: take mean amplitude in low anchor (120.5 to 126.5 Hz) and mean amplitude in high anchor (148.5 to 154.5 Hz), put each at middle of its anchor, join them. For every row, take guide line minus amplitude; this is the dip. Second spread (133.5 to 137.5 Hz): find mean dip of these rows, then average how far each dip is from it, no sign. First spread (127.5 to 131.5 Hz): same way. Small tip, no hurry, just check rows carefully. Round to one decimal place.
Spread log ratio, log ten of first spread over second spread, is 0.3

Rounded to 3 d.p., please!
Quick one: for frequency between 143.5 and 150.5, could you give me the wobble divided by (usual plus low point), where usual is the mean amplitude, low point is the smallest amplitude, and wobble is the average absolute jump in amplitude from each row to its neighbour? 0.011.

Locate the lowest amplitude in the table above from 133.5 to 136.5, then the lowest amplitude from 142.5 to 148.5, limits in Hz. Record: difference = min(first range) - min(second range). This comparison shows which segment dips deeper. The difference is -2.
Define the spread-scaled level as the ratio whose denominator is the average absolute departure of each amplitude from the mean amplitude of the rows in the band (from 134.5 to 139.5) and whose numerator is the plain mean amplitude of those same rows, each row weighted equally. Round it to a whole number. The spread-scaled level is 66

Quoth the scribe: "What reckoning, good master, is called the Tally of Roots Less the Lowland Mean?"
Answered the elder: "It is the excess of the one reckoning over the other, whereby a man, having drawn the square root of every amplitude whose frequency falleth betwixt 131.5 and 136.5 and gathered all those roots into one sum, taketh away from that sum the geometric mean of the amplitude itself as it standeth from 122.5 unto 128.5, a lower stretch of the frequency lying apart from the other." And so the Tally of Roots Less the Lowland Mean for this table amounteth 10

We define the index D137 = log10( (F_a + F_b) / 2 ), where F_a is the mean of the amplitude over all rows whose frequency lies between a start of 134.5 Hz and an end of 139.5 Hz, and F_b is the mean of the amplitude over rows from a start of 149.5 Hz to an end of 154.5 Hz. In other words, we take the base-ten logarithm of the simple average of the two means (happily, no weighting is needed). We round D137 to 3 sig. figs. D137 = 1.20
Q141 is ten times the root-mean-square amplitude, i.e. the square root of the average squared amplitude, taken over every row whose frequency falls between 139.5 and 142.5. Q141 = 157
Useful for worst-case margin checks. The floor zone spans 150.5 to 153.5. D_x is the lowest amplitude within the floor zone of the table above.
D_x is 16.15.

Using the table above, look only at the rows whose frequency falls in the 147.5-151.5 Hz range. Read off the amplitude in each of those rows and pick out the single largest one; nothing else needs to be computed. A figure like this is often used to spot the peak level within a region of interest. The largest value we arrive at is 16.69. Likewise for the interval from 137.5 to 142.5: 15.81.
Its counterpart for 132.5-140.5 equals 15.71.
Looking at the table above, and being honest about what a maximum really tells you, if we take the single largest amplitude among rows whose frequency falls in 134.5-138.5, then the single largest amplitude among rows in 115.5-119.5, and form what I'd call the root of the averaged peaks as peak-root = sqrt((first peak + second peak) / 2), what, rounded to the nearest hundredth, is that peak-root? 3.37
